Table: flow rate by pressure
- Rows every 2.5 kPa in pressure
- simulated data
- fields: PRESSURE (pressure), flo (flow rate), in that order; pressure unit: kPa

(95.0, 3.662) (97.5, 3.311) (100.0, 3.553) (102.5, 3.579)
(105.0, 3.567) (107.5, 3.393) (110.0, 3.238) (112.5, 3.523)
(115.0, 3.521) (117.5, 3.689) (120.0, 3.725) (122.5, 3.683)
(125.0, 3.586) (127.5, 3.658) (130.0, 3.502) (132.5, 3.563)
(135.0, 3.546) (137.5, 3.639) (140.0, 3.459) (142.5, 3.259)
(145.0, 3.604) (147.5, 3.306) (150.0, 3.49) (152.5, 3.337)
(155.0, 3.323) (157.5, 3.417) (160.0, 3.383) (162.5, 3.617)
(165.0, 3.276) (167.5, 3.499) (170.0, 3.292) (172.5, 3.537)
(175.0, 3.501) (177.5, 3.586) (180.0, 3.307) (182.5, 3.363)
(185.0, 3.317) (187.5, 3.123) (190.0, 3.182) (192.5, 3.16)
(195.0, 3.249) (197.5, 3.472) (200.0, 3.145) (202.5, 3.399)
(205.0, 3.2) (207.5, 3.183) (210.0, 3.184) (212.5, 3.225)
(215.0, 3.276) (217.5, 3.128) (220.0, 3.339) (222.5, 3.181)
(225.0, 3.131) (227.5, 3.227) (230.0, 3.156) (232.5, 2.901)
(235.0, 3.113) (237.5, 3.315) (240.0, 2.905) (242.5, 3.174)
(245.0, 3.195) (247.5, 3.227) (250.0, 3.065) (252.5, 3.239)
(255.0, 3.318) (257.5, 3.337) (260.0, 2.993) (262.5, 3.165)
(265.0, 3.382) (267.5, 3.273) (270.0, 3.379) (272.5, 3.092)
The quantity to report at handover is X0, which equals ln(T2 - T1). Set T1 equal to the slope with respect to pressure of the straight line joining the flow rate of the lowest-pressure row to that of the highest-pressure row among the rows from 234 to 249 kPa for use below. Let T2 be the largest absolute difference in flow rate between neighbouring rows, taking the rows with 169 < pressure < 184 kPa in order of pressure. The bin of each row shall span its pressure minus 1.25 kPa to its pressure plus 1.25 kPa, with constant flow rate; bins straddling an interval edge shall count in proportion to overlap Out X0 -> -1.3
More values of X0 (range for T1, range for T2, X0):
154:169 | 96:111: -1.5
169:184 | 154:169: -1.1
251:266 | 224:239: -1.4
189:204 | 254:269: -1.1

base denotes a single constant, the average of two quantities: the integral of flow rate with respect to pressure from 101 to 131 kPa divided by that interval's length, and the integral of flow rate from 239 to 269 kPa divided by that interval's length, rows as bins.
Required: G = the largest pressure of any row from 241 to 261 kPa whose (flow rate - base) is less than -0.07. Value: 260.0 kPa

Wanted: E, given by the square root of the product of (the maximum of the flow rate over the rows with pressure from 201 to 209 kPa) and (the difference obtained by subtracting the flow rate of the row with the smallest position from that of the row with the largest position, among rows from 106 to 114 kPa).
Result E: 0.7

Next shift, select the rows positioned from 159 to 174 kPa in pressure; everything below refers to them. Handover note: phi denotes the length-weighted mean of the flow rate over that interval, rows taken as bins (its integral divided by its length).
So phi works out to 3.44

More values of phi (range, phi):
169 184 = 3.43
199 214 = 3.22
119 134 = 3.62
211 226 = 3.21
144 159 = 3.41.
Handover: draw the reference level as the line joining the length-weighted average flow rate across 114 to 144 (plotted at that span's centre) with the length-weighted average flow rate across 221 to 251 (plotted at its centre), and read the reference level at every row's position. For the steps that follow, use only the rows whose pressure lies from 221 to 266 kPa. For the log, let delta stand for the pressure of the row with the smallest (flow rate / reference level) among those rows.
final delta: 232.5 kPa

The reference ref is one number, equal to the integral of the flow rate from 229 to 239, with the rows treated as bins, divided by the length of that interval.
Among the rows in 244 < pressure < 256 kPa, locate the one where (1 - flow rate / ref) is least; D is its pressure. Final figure 255.0 kPa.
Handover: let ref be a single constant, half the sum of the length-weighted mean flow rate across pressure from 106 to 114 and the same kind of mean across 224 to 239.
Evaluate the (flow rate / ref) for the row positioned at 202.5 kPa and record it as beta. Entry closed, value 1.04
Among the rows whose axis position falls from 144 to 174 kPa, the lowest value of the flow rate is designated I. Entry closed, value 3.276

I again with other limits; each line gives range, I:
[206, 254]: 2.901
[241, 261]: 2.993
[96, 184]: 3.238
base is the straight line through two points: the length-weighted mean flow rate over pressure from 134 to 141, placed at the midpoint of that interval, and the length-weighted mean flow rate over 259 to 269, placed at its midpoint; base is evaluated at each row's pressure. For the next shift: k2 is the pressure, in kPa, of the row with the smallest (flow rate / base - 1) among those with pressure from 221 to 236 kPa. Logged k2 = 232.5 kPa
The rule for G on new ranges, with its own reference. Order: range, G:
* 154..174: 170.0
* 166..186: 170.0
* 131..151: 142.5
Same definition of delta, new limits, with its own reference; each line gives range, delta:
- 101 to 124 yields 110.0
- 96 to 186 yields 110.0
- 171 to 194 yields 187.5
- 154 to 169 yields 165.0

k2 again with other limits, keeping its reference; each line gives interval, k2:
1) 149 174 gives 165.0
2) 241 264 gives 260.0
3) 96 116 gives 110.0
